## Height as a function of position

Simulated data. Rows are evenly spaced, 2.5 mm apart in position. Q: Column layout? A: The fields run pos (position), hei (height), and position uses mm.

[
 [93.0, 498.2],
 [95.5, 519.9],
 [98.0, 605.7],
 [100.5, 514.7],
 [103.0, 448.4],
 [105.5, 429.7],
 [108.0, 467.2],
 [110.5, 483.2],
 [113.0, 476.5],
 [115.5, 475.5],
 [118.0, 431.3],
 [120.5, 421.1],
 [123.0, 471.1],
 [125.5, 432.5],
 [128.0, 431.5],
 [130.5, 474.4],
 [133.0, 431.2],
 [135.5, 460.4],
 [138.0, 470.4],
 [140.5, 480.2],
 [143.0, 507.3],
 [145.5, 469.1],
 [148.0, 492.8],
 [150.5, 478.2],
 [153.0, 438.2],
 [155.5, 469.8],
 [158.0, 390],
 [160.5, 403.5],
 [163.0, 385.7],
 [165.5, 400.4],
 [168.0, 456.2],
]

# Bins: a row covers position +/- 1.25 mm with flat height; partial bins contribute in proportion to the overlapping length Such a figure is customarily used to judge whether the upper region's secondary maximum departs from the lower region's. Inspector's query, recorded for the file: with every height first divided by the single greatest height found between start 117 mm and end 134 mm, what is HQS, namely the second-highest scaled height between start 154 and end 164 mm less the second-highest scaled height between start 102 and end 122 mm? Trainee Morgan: -0.15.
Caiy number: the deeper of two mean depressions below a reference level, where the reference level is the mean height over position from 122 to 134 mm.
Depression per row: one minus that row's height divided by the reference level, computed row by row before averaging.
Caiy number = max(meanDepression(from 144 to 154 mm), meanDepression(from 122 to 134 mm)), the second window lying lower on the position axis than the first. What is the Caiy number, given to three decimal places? 0.000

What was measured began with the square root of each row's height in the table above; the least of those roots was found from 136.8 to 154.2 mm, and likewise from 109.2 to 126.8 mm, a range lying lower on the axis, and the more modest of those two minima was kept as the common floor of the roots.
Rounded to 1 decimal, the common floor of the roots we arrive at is 20.5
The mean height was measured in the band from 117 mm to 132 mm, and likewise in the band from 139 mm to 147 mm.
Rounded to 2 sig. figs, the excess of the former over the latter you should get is -42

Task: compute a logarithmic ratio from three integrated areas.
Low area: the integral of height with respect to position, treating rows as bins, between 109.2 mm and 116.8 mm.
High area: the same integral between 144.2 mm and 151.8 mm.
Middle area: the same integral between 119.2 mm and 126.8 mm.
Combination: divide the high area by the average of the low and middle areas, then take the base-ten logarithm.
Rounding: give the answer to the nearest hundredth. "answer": 0.02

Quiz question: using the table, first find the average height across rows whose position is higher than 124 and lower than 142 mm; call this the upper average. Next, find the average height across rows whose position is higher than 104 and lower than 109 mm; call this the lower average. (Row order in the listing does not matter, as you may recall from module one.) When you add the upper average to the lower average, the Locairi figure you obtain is 903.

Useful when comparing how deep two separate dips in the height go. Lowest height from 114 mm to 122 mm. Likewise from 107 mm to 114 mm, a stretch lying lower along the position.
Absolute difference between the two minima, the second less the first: 46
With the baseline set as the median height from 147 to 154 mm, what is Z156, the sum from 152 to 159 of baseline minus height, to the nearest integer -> 137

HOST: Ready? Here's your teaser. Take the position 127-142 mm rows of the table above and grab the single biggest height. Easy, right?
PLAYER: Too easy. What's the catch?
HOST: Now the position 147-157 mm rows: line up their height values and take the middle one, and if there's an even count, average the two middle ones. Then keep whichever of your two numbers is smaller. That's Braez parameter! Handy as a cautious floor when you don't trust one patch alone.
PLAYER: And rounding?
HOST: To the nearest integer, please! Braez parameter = 474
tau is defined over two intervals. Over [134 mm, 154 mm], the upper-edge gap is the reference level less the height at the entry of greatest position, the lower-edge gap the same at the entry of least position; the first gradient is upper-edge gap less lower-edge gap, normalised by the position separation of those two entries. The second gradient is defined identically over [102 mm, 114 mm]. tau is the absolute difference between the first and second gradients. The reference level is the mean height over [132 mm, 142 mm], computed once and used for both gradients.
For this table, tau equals 4.1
